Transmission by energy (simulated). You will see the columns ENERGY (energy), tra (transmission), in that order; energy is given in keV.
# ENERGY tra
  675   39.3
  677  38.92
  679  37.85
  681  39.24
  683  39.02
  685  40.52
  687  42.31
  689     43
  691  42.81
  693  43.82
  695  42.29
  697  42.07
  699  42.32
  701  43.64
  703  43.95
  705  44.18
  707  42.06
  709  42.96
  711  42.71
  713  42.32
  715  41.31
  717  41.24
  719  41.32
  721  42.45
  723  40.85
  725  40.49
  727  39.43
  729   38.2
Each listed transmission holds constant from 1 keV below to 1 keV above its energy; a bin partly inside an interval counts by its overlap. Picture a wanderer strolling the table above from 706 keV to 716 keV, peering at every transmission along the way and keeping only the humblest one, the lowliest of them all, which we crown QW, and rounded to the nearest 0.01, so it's 41.31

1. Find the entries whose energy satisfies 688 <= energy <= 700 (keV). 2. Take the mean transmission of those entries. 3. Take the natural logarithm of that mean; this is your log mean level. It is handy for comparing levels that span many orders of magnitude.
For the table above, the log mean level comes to 3.75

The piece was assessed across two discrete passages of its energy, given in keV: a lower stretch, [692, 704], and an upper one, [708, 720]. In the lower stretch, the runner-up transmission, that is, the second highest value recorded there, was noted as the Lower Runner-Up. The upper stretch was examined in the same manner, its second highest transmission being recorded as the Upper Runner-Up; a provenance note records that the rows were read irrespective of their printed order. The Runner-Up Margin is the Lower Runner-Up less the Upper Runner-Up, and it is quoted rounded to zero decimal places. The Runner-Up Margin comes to 1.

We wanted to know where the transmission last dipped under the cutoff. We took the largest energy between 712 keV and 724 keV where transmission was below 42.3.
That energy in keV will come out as 723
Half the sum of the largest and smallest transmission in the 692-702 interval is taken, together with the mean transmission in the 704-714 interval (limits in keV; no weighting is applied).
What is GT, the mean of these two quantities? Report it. 42.9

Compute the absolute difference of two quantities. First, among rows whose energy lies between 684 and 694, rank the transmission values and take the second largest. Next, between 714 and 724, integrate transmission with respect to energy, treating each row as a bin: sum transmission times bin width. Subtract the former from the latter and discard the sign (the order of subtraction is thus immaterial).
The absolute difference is 371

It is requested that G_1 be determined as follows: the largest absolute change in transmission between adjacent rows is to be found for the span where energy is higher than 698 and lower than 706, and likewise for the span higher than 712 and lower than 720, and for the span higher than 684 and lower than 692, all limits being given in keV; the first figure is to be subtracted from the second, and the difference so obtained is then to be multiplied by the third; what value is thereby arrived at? -0.55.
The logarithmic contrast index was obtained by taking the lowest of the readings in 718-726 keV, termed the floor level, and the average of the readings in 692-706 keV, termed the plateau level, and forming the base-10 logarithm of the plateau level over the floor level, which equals 0.03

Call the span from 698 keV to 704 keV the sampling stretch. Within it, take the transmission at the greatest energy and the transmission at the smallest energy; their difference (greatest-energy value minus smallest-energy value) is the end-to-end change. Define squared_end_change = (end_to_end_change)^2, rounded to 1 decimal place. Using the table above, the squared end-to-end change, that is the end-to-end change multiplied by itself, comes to 2.7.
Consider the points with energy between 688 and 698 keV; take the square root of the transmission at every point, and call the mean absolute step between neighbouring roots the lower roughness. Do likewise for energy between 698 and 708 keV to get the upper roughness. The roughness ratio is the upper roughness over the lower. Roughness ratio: 1.35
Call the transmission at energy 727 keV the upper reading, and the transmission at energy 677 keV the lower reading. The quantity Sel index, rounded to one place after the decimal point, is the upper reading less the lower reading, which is 0.5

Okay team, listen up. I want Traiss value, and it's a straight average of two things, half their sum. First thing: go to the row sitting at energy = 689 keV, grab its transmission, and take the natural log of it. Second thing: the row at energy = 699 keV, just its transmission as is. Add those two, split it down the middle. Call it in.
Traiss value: 23.0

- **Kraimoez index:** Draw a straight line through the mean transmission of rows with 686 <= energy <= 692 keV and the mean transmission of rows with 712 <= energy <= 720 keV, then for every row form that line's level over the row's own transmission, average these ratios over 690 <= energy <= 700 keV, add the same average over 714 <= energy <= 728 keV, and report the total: 2.00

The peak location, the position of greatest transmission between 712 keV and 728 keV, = 721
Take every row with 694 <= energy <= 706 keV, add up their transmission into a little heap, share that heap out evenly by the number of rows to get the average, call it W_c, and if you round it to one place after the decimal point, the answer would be 43.1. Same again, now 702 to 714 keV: 43.0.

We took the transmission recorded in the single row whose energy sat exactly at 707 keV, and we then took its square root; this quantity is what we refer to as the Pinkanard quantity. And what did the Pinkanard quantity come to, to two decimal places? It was 6.49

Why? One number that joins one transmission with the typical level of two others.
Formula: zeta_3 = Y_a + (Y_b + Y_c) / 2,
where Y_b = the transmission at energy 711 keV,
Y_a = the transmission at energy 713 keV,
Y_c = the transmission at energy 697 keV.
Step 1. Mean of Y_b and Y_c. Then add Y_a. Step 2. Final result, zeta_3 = 84.7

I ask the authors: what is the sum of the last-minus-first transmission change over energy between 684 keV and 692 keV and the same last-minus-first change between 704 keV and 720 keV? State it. -1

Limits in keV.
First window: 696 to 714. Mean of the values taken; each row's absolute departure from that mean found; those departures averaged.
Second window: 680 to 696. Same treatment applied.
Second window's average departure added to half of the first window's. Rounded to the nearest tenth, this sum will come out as 1.9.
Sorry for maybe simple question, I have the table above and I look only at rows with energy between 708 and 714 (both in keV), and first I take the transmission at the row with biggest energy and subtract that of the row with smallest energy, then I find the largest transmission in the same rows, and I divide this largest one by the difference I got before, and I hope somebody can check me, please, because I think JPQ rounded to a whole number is -67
